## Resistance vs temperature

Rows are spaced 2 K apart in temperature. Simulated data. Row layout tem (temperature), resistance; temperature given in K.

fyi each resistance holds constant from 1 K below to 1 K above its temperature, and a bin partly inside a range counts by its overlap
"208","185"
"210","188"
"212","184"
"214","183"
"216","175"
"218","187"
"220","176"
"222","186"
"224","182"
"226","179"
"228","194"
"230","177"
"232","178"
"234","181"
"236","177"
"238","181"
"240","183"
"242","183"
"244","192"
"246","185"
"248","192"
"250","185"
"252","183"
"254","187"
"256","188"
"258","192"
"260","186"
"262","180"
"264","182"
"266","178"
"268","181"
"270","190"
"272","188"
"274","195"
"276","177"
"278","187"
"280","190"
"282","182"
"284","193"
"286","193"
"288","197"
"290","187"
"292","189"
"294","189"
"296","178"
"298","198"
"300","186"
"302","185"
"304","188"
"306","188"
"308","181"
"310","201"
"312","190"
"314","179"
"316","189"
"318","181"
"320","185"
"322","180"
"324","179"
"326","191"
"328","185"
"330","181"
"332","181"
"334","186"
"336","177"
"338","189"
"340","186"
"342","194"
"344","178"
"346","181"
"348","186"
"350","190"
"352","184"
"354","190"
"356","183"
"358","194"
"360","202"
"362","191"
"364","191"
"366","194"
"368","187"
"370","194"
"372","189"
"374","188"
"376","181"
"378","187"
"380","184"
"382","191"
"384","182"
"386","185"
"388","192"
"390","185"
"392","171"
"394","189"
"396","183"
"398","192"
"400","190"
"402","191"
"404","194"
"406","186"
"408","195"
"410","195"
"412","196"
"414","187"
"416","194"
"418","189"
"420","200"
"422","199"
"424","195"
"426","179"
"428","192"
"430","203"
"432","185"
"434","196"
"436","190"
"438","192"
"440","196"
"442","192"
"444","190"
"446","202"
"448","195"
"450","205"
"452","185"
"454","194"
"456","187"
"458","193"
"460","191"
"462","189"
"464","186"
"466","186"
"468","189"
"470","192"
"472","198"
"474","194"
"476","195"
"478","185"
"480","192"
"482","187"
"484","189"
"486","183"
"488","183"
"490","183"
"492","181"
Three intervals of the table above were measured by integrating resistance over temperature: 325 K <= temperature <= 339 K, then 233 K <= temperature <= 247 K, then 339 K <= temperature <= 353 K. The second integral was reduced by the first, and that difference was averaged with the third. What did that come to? 1291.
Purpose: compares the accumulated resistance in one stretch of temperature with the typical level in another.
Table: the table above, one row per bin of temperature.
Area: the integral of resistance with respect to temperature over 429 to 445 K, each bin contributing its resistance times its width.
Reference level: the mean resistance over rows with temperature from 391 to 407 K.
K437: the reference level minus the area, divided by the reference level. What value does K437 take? -15.5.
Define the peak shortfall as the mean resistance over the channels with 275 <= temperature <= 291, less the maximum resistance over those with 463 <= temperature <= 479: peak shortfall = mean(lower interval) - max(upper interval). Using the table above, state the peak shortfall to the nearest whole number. -10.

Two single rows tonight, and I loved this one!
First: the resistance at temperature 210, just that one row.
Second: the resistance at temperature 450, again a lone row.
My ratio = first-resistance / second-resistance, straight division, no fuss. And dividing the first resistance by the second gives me 0.92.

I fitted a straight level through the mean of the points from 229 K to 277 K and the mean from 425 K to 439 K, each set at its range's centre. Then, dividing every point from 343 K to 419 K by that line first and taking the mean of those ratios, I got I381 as 0.997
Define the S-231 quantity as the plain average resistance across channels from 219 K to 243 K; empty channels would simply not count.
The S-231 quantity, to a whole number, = 181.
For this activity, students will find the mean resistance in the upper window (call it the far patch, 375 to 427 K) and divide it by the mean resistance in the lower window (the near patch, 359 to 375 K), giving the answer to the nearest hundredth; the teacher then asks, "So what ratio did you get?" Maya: 0.98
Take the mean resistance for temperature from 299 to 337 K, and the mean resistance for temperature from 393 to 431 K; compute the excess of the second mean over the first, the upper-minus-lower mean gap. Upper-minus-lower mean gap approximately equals 7.2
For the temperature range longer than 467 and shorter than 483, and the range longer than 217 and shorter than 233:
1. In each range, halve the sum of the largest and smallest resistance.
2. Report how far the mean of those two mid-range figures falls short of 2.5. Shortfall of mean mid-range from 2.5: -186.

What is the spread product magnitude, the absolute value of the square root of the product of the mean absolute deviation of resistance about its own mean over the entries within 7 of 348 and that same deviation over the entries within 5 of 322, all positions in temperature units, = 4.1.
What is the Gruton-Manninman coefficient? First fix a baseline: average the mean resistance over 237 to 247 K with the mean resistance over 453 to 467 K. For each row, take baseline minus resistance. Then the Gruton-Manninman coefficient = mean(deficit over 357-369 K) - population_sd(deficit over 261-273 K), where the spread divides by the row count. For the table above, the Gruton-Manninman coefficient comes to -10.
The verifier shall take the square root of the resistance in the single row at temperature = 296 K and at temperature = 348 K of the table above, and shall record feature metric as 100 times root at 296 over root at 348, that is 98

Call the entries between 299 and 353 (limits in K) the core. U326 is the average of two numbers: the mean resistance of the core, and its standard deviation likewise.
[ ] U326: 95.3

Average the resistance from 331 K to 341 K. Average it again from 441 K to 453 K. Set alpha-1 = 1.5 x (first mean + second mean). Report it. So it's 568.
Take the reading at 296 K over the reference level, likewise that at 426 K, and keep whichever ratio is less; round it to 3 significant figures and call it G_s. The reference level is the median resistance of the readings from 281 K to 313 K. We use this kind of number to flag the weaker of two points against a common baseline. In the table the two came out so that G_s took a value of 0.944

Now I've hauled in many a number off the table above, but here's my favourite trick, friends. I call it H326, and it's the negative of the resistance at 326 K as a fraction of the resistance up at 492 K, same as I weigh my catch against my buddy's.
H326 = -1.06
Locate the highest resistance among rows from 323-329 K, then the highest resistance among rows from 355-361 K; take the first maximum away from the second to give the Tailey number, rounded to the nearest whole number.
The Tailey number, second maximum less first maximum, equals 11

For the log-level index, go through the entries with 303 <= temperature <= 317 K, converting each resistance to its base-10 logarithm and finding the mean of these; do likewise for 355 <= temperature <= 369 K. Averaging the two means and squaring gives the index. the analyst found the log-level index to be 5.19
